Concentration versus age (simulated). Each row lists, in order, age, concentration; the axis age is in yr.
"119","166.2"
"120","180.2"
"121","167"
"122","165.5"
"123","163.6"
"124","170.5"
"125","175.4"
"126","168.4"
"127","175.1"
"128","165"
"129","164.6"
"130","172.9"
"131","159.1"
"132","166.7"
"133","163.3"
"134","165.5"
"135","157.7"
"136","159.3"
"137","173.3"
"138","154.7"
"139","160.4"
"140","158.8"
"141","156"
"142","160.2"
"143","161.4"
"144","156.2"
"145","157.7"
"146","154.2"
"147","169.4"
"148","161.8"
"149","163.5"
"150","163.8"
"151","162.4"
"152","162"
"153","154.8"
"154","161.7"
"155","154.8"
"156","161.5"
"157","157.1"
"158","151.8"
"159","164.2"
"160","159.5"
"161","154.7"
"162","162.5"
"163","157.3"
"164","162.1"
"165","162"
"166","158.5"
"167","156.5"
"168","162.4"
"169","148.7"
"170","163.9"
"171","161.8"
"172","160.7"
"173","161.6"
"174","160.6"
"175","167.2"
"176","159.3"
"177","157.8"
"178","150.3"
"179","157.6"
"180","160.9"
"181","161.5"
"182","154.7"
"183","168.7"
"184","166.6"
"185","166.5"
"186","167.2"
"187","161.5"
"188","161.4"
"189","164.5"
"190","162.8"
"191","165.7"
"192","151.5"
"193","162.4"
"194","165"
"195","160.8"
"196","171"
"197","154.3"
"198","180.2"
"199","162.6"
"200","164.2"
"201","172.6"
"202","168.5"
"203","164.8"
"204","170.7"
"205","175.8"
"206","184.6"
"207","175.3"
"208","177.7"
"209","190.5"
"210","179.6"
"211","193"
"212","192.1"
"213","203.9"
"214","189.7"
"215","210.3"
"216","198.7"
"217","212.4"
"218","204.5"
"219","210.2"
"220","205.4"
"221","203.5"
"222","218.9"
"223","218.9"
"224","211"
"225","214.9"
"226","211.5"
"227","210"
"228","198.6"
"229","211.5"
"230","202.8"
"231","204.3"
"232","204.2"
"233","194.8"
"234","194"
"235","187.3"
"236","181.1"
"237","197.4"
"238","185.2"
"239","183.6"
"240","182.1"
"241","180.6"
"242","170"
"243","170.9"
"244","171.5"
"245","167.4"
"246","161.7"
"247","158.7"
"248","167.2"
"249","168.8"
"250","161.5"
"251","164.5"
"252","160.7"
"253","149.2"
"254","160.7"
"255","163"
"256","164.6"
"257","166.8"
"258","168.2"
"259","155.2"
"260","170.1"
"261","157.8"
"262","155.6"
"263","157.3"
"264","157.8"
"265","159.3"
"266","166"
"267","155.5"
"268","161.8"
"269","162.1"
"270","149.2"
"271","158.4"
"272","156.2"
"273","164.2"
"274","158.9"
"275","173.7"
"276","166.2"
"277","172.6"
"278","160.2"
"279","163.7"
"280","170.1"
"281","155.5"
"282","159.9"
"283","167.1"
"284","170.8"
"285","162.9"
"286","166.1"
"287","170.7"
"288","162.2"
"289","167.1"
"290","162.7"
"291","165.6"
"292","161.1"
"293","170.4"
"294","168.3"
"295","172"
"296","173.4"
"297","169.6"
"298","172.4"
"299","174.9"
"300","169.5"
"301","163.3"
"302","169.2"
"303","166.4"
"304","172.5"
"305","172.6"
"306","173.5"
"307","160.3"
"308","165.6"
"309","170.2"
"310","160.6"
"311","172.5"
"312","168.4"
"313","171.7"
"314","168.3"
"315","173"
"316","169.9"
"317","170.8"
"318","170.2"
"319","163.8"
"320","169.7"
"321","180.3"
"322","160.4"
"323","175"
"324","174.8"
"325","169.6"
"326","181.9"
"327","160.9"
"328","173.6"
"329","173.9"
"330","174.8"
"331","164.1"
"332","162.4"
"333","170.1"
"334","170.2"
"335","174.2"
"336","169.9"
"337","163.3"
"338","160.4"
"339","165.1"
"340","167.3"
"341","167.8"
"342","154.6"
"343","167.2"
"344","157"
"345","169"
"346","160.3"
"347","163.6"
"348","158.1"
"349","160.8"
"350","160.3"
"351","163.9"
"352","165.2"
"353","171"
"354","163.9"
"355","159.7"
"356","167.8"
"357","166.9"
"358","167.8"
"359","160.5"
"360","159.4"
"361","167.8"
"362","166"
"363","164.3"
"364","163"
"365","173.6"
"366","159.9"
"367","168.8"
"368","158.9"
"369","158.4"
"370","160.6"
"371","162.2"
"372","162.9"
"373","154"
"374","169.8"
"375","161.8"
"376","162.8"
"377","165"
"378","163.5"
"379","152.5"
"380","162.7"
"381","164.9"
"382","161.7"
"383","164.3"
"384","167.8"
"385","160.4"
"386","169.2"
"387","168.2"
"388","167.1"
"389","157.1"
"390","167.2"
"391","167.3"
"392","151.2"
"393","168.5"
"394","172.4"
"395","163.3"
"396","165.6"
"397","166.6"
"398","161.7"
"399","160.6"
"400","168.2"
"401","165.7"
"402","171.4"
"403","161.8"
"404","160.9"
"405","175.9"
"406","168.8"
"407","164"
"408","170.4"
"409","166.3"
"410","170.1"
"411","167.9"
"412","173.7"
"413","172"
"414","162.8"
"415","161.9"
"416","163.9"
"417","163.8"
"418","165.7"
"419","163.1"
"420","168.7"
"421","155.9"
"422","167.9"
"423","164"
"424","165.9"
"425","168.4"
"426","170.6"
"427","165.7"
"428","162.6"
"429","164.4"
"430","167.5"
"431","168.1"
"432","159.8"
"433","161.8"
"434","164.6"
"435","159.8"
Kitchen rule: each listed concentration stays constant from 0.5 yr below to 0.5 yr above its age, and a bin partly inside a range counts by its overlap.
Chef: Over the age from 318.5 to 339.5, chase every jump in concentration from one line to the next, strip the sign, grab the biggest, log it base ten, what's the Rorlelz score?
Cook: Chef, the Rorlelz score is 1.32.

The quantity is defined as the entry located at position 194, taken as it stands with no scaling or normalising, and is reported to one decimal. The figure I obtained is 165.0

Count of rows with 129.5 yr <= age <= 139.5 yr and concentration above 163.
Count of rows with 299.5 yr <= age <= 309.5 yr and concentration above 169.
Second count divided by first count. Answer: 1.20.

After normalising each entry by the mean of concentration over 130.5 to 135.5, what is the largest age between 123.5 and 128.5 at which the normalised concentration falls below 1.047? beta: 128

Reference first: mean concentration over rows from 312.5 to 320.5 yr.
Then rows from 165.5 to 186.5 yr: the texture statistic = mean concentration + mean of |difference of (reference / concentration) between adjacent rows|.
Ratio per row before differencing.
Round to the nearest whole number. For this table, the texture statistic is 161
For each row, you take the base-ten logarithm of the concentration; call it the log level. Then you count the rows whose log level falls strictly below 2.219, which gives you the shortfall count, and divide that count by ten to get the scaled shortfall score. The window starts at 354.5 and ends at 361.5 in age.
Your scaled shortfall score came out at 0.30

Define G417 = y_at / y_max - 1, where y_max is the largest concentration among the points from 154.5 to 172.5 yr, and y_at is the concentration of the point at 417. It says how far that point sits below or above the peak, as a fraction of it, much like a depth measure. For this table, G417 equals -0.002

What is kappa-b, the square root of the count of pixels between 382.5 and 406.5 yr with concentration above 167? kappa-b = 3.5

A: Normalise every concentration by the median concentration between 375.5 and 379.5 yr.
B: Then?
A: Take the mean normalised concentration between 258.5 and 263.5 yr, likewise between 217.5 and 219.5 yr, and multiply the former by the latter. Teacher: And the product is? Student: 1.24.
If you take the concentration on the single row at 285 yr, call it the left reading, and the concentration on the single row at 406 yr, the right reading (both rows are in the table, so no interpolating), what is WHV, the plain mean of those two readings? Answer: 166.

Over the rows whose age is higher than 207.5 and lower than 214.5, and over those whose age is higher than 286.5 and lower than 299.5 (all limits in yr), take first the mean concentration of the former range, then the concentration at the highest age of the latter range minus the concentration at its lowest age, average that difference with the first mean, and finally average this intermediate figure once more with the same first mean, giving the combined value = 143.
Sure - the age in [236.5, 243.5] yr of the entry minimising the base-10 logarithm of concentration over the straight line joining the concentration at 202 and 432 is 242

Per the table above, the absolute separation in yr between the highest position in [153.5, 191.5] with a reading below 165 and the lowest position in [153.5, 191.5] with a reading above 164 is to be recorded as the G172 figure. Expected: 31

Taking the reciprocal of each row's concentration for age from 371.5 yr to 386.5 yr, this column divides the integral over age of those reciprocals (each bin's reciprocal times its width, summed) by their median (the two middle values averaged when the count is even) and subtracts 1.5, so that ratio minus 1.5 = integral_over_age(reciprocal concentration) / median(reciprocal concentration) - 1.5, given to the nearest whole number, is 14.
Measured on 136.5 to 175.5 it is 38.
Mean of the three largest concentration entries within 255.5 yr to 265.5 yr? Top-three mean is 168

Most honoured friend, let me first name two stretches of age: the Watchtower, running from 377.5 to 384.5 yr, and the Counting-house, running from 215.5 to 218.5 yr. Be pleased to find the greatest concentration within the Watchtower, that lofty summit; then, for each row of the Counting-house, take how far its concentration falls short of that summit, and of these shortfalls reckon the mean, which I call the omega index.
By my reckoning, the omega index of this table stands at -37.4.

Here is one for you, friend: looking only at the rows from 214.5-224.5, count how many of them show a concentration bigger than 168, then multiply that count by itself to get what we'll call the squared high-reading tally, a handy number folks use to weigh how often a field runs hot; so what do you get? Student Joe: 100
